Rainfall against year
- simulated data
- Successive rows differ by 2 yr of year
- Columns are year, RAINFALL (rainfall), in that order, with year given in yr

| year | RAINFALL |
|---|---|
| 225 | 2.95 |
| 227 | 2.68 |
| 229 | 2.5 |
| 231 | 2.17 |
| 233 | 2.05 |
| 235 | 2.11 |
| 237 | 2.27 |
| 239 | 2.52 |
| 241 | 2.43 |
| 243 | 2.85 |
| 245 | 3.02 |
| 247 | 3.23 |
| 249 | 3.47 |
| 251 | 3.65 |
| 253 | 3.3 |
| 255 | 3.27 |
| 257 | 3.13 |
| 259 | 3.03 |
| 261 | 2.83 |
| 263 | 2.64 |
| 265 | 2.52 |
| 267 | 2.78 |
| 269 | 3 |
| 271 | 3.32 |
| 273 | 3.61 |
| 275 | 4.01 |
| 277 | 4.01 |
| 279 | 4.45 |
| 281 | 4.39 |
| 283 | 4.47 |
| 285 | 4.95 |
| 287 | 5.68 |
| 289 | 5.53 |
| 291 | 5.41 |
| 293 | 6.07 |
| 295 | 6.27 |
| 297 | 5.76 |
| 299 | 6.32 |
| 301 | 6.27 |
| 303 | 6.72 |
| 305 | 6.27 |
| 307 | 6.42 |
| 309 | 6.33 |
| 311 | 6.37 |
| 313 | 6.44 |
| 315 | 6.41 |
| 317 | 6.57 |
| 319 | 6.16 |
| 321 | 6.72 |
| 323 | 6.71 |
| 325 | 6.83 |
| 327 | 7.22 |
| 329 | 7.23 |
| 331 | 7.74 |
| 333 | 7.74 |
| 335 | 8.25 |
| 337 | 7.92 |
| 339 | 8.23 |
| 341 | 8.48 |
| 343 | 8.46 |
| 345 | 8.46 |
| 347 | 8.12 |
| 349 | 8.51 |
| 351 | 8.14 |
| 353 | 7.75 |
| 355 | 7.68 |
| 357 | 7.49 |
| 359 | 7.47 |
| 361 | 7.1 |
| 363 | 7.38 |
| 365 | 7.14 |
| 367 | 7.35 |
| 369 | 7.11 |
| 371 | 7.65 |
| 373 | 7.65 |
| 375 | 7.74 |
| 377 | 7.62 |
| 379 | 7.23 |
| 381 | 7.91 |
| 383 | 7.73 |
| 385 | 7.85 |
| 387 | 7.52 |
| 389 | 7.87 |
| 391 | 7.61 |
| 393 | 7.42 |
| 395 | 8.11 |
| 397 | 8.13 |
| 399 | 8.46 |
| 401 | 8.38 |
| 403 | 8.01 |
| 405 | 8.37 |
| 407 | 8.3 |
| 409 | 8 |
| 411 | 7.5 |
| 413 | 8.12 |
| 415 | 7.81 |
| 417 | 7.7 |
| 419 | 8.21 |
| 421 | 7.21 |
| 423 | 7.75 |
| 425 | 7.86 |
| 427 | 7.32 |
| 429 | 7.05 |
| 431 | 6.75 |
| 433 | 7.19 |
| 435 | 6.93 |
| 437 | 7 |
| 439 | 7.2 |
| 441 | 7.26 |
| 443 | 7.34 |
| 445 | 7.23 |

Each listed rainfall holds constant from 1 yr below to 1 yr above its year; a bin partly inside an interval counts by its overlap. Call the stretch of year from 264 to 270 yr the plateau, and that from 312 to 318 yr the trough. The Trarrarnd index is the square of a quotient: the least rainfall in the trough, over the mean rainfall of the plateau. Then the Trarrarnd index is 5.4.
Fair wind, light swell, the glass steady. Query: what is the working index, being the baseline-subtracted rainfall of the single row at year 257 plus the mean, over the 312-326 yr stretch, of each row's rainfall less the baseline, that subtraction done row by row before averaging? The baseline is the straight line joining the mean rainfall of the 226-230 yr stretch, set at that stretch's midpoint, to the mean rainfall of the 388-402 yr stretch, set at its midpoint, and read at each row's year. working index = 0.6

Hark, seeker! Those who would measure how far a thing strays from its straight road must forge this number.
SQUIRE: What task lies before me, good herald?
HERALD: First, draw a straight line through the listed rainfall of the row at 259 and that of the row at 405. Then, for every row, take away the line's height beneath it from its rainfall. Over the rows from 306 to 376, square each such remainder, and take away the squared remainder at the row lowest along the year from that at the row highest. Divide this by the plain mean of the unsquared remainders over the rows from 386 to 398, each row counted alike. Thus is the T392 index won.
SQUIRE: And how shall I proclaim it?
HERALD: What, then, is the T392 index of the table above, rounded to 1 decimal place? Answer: 20.8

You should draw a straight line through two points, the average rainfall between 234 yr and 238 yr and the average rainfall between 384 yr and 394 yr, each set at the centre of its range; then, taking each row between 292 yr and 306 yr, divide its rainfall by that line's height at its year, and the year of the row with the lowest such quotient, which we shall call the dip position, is 297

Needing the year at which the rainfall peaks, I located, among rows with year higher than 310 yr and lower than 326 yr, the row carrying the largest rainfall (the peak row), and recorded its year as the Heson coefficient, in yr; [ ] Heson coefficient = 325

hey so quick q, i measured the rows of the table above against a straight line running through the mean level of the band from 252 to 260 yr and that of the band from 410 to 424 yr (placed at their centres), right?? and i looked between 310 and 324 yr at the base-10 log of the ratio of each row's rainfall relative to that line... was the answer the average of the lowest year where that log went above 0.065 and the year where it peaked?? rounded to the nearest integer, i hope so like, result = 311 yr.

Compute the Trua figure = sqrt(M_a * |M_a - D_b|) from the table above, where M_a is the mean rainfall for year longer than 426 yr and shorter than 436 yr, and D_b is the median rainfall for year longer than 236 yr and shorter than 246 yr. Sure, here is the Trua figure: 5.6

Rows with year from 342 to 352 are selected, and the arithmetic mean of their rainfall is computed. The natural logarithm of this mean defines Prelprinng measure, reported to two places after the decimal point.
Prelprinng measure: 2.12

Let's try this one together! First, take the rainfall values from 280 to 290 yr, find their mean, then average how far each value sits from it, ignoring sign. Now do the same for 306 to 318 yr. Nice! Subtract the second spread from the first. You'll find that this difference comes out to 0.43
